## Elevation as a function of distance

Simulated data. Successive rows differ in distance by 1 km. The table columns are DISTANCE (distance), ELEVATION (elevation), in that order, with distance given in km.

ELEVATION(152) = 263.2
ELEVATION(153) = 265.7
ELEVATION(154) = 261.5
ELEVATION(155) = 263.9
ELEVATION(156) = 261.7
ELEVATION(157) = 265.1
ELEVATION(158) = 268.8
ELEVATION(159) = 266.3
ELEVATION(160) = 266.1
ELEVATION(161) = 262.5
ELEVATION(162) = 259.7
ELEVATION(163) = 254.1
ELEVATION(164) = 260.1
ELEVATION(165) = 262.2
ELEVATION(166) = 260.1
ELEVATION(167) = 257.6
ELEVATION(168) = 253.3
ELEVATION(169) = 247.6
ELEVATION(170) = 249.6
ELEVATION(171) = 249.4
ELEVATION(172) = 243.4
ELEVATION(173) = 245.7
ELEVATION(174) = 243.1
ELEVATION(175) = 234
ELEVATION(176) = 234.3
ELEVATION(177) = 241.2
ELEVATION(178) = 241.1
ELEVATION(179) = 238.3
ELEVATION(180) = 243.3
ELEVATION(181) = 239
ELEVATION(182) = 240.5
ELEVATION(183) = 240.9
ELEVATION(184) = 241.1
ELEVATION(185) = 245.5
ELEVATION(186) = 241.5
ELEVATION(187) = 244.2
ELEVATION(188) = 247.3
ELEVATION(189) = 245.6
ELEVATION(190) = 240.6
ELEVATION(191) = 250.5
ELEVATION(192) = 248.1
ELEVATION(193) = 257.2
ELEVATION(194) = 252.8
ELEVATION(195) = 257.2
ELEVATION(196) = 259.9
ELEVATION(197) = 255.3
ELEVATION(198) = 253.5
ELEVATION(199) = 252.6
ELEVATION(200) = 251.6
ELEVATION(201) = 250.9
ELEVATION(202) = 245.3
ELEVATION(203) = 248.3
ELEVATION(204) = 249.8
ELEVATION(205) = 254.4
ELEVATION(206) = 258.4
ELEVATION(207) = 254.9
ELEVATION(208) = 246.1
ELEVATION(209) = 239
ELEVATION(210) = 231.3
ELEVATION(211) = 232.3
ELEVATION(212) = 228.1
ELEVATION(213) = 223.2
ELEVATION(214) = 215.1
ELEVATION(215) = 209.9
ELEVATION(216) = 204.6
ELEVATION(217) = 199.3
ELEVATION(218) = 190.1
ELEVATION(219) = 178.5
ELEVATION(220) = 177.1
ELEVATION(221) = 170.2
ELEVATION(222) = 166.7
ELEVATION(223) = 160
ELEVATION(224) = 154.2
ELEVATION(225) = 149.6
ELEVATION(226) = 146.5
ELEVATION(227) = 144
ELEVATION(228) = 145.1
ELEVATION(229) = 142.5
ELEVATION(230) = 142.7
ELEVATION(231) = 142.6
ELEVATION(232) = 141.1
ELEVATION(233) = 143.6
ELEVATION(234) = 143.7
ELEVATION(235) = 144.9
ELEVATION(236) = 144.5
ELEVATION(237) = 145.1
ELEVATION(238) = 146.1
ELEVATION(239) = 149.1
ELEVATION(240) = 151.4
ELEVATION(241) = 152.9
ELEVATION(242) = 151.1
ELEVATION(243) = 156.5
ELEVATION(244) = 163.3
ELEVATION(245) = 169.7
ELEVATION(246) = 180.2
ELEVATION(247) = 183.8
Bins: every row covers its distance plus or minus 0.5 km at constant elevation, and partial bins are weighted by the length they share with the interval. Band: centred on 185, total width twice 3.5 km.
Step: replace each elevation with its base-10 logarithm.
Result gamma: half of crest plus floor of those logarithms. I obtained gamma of 2.39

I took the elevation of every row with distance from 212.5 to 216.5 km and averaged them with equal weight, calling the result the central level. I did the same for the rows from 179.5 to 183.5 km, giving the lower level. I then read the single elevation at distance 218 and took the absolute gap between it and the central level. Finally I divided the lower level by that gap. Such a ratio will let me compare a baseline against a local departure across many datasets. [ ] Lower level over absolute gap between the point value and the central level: 10.4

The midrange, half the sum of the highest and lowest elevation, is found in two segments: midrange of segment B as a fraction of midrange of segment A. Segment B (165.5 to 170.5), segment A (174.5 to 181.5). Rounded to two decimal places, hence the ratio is 1.06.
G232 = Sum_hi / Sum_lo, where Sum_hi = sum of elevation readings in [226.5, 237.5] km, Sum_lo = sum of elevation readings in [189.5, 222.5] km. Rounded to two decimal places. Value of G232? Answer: 0.21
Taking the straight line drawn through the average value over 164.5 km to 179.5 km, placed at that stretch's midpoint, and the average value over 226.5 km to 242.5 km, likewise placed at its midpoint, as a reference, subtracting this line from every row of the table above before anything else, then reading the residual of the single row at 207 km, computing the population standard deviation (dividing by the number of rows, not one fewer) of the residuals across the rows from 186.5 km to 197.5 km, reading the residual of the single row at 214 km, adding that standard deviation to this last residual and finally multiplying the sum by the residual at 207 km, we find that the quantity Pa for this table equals 3035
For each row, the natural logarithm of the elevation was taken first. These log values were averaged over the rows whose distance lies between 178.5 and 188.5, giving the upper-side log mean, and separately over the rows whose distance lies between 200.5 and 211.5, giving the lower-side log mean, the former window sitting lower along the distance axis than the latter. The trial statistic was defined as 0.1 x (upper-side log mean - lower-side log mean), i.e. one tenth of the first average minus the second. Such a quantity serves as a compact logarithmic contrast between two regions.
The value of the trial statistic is -0.002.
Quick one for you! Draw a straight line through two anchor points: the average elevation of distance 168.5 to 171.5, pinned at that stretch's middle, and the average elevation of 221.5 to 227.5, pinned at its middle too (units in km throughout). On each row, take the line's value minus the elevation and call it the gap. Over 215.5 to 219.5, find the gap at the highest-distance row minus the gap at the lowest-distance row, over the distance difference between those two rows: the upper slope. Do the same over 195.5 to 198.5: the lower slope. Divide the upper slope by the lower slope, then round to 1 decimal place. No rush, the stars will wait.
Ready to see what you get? 4.8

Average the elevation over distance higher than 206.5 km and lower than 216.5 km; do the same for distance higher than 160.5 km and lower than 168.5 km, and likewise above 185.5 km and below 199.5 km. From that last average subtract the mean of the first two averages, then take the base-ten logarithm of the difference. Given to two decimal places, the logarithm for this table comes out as 0.84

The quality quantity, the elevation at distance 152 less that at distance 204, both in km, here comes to 13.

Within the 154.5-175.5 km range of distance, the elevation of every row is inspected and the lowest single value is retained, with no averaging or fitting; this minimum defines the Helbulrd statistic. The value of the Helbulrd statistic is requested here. 234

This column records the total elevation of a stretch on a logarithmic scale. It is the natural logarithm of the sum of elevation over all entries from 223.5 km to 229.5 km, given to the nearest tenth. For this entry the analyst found 6.8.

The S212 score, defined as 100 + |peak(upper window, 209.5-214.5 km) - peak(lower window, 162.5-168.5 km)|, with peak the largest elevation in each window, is 130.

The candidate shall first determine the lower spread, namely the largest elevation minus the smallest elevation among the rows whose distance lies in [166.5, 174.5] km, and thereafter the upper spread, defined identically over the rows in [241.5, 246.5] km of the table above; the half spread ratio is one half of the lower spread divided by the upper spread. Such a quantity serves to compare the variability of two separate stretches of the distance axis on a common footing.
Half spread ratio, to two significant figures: 0.25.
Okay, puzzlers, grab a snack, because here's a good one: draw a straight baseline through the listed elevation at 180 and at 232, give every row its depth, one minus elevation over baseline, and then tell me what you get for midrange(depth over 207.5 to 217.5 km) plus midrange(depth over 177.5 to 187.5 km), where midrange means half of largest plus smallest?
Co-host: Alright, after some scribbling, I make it -0.26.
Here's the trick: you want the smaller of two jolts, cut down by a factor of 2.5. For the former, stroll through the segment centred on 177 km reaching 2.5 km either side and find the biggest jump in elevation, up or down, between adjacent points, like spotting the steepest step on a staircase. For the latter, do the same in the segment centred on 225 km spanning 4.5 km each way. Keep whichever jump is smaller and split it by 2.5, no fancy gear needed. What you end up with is 2.7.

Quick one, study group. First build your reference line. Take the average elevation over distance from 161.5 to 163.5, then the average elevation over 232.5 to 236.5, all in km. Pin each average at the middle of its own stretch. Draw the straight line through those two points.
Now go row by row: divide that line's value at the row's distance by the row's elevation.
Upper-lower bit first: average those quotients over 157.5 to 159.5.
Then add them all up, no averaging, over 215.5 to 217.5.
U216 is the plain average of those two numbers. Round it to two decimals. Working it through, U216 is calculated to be 1.35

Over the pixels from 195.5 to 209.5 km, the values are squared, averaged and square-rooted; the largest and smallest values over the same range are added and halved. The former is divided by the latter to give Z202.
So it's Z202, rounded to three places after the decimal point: 1.008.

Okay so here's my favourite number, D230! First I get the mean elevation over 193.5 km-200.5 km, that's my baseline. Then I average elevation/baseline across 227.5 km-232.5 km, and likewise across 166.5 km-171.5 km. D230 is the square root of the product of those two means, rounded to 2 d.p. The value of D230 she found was 0.74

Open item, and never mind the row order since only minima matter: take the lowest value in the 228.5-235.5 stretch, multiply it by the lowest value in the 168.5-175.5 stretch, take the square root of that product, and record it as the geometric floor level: 182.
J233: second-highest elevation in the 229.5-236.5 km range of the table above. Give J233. 144.5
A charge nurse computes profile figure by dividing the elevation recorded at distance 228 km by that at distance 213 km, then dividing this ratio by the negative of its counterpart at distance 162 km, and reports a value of -0.0025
